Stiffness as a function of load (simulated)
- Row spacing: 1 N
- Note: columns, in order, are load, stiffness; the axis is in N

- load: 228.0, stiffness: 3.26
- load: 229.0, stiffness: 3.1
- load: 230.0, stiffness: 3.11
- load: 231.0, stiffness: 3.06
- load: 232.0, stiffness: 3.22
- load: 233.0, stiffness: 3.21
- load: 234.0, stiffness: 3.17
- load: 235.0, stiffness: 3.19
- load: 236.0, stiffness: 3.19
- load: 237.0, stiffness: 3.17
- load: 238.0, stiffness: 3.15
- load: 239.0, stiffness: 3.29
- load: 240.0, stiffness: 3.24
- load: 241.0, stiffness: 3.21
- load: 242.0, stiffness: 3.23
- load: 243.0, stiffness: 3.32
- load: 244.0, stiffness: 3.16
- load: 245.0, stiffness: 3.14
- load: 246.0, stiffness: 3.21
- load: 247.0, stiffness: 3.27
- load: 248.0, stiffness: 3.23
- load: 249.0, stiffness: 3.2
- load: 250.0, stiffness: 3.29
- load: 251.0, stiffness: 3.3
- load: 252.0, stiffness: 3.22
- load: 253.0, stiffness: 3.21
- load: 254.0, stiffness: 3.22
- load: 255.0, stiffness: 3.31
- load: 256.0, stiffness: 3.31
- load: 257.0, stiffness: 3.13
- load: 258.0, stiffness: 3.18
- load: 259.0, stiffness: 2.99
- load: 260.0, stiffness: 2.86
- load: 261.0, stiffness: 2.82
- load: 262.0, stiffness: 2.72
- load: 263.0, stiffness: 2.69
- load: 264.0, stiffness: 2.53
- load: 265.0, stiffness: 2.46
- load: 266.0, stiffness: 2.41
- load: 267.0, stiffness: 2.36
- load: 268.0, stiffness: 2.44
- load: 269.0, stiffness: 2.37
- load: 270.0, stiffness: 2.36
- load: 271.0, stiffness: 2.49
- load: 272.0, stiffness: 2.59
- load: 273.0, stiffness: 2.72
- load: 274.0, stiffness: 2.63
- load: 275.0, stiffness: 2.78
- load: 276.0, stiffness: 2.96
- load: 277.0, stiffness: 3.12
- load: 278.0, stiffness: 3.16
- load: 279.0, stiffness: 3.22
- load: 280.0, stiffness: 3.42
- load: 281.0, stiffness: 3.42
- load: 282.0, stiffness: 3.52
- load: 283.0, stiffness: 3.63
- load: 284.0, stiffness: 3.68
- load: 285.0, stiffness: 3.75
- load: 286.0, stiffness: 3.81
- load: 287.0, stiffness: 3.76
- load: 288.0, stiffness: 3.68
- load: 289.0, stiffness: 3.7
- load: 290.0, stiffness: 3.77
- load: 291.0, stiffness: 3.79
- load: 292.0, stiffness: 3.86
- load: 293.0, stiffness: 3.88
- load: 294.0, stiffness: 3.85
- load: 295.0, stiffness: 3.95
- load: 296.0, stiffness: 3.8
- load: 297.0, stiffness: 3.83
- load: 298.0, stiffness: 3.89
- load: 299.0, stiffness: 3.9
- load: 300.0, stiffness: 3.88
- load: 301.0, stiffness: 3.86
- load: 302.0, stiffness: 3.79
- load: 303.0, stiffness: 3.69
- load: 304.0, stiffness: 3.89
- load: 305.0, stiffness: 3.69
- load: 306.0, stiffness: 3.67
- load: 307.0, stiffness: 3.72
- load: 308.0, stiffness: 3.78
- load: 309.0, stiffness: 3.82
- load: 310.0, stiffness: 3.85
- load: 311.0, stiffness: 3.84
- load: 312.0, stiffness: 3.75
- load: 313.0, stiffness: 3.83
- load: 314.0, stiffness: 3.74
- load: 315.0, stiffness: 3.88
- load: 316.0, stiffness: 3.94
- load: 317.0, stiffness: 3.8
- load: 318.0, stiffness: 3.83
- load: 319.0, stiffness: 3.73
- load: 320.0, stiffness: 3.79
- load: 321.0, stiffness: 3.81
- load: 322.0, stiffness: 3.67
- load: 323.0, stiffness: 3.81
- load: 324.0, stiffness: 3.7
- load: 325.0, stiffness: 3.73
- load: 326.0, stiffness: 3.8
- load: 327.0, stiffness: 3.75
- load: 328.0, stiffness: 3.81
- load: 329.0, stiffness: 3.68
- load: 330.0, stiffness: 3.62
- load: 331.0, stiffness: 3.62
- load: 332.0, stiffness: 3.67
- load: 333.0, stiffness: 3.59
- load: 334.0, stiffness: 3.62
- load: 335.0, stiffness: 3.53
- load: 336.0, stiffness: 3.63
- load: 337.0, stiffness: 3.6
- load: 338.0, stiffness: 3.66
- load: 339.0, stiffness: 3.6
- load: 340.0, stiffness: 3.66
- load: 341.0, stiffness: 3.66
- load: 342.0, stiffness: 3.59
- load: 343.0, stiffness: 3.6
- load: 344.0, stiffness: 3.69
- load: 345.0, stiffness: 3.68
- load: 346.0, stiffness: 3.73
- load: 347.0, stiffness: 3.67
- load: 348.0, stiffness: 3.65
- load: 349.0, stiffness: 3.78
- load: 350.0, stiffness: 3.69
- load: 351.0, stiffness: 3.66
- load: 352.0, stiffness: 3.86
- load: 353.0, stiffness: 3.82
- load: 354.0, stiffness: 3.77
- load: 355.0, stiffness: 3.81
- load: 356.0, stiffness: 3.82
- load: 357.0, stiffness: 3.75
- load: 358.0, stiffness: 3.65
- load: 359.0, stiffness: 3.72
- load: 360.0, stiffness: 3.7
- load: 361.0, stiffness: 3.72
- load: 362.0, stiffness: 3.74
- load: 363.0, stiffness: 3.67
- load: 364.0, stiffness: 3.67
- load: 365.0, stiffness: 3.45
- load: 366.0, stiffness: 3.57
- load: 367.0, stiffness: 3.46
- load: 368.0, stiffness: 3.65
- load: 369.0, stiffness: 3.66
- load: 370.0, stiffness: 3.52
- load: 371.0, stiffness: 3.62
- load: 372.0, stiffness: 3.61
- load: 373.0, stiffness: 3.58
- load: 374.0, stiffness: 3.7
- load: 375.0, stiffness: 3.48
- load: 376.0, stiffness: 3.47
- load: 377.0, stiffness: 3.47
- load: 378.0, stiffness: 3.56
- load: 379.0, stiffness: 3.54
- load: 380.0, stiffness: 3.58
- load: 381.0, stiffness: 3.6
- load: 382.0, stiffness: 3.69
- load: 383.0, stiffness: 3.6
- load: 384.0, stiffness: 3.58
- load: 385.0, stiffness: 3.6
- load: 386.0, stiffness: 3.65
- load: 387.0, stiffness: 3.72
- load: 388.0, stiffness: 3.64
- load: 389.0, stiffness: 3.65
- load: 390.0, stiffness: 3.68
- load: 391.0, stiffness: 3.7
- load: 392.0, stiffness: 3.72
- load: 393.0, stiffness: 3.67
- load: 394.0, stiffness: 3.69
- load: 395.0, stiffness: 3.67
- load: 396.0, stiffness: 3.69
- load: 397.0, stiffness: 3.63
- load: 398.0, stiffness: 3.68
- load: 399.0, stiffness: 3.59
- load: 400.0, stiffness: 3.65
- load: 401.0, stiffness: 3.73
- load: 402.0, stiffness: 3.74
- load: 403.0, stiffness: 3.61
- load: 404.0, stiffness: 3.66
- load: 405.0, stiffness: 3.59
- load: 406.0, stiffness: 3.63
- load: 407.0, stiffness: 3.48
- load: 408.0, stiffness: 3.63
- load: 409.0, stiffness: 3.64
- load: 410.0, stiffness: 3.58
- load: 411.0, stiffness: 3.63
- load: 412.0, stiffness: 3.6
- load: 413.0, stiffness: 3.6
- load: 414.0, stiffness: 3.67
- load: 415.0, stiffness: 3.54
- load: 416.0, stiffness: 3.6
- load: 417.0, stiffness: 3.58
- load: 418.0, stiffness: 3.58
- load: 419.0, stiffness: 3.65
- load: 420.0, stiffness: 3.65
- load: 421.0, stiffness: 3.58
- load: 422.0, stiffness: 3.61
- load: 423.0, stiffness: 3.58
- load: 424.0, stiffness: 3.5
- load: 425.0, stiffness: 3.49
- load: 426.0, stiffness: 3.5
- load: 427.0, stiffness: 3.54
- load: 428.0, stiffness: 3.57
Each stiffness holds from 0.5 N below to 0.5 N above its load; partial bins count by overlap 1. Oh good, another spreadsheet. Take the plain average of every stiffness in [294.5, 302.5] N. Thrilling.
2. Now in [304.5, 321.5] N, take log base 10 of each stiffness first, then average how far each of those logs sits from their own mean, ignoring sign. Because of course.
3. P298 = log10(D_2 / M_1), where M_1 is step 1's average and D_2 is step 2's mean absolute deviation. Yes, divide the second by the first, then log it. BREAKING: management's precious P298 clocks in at -2.79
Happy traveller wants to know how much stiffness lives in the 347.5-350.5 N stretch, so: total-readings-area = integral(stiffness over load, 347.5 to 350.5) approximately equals 11.1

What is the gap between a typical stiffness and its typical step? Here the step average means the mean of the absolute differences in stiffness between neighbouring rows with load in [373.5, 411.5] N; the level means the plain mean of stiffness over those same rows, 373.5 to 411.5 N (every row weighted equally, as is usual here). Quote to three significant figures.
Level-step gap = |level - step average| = 3.57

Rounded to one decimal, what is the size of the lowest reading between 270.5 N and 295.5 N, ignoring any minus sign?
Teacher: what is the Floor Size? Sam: 2.5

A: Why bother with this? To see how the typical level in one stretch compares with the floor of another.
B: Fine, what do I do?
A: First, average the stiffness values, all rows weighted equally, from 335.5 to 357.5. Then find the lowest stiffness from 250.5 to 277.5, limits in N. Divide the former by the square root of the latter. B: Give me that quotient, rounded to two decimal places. 2.41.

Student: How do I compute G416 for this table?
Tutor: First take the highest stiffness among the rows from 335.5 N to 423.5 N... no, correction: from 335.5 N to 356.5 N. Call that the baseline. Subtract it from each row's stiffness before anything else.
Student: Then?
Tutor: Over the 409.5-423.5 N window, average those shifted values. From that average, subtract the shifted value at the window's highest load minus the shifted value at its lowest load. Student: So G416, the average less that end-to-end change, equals -0.26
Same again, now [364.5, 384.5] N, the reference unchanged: -0.42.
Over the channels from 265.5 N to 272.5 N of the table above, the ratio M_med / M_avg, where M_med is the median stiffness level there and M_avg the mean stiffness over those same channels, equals 0.99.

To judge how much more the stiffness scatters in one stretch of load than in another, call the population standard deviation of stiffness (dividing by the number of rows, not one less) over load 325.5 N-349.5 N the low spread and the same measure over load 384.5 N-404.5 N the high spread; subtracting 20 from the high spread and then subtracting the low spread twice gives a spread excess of -20.1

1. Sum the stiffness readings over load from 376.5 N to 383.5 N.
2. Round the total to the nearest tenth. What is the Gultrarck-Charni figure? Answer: 25.0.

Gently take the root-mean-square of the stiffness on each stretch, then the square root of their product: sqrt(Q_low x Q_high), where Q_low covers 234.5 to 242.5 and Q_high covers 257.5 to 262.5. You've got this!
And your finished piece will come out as 3.1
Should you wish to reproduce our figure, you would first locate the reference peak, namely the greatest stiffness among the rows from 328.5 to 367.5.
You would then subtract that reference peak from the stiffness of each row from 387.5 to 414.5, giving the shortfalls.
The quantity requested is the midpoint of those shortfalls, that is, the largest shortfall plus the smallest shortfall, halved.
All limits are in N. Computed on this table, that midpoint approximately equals -0.25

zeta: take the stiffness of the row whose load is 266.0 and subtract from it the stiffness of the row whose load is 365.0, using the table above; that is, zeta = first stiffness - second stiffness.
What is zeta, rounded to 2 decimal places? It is -1.04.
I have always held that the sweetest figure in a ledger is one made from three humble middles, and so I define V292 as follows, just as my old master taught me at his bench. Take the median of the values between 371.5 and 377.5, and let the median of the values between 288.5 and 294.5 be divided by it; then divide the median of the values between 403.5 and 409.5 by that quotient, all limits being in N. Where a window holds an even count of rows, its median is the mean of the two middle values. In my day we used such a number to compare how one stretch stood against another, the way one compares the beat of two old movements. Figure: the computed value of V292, 3.4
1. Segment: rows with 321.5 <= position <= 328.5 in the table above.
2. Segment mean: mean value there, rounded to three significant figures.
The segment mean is 3.75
